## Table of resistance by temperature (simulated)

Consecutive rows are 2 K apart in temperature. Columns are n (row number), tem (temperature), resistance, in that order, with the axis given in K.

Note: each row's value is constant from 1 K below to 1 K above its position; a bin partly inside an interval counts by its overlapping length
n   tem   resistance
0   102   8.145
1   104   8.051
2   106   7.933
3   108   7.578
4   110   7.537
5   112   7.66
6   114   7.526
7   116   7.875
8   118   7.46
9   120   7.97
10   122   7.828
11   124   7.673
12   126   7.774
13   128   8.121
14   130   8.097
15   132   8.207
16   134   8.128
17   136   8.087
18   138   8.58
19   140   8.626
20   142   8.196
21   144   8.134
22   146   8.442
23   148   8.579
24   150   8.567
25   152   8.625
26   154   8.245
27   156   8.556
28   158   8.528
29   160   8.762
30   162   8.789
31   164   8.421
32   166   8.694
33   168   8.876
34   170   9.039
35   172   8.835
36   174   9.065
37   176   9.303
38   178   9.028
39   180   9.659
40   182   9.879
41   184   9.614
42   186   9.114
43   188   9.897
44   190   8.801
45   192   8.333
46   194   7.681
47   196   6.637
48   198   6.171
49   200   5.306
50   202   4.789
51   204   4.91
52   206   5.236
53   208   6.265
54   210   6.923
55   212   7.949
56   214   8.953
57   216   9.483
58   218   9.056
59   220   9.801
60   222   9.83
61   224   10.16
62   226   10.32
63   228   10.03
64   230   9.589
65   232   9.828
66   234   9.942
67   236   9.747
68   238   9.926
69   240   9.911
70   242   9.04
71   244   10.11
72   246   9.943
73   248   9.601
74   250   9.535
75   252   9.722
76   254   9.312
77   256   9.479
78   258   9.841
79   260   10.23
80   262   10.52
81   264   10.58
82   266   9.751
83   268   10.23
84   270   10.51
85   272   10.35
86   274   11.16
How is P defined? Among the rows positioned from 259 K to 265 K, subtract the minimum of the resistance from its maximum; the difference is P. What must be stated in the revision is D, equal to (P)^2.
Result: 0.1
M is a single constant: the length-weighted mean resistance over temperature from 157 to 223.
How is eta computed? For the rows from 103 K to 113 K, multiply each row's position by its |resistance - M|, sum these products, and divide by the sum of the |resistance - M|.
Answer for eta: 109.0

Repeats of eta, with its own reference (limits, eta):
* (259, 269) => 263.8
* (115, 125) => 120.0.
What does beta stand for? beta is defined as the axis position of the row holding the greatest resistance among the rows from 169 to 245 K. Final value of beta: 226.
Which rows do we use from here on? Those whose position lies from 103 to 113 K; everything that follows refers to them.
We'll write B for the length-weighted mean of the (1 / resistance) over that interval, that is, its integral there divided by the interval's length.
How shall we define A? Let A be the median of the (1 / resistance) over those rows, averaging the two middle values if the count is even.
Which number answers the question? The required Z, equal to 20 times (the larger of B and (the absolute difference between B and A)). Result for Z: 2.58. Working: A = 0.13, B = 0.129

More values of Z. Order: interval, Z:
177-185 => 2.10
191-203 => 3.20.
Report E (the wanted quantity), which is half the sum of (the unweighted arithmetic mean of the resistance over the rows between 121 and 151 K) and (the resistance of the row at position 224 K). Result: 9.2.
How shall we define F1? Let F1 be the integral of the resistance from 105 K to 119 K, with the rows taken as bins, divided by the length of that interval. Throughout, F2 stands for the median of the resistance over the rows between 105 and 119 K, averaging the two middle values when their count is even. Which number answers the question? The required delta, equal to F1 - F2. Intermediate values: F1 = 7.7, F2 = 7.6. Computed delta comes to 0.07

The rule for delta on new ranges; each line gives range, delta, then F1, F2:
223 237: 0.00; 9.9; 9.9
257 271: 0.01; 10.2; 10.2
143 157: -0.11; 8.4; 8.6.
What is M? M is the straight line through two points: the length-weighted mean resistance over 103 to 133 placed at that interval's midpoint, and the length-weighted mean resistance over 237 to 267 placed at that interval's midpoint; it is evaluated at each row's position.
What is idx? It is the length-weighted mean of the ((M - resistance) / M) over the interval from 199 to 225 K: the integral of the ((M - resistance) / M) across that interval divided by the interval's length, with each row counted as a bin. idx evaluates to 0.18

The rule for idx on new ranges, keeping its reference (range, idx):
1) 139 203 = 0.02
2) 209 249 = 0.00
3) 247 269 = 0.00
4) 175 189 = -0.08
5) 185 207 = 0.22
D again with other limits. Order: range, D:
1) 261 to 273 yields 0.7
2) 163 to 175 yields 0.4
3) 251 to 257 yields 0.2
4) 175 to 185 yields 0.7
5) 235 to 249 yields 1.1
